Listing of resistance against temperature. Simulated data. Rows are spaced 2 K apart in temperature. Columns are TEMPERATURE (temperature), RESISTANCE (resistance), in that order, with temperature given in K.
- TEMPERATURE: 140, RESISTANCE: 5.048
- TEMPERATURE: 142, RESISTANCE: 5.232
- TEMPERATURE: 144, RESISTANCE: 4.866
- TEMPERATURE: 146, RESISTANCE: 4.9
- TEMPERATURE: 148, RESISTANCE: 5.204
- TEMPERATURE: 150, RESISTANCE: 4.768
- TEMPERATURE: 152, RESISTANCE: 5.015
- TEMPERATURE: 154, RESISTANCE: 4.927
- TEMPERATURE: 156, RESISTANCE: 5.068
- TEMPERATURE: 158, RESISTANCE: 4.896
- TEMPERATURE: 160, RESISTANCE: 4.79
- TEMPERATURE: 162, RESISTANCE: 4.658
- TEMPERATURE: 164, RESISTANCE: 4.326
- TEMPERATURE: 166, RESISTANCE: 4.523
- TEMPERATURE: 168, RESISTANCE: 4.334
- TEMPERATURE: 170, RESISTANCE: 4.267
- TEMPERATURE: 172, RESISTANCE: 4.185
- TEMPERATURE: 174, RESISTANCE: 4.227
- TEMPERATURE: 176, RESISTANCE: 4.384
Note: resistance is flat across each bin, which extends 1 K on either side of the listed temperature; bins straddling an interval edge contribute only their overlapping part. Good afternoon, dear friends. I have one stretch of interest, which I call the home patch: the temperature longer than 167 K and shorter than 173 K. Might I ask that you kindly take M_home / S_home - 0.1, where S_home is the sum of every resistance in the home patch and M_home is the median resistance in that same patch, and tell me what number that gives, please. 0.234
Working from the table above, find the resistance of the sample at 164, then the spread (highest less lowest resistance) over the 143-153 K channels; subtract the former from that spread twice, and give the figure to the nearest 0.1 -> -8.2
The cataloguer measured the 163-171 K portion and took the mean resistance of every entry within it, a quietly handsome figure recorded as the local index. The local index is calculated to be 4.36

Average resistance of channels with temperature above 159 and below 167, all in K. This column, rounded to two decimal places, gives 4.57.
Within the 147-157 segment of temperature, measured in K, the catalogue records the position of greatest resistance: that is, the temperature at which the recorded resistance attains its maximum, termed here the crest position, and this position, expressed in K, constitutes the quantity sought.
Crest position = 148 K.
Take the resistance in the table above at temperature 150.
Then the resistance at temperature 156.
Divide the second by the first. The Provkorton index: 1.06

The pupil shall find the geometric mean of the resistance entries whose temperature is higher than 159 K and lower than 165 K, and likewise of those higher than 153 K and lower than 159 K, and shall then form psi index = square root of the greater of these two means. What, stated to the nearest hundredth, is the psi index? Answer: 2.23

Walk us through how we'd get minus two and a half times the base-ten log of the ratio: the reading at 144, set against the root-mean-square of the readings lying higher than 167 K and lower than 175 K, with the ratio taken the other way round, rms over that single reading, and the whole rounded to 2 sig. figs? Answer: 0.15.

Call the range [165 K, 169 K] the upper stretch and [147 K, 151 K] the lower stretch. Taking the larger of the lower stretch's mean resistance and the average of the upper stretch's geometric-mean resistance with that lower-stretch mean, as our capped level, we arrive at 4.99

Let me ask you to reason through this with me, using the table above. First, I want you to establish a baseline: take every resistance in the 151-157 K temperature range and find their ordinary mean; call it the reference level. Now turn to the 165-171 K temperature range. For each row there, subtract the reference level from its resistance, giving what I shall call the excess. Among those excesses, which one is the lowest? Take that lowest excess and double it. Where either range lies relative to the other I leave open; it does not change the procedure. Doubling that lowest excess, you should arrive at -1.5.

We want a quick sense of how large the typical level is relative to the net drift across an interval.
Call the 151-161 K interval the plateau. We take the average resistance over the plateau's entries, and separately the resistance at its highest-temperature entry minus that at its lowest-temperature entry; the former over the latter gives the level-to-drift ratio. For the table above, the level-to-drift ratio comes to -22.0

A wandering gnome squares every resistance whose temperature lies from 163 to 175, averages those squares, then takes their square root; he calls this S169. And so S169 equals 4.31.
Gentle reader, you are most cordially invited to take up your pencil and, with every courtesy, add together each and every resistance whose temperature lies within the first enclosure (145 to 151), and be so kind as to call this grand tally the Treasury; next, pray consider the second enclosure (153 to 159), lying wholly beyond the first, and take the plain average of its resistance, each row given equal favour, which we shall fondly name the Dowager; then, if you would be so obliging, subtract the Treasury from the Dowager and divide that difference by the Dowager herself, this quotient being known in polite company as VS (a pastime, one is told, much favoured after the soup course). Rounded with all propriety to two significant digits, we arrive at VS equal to -2.0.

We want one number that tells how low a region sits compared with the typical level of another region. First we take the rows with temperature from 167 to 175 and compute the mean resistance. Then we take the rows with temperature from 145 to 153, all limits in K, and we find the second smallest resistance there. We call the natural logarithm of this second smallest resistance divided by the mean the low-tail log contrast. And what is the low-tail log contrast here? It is 0.14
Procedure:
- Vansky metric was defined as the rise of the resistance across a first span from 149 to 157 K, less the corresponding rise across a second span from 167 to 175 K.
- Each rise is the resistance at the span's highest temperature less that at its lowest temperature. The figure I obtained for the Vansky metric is 0.41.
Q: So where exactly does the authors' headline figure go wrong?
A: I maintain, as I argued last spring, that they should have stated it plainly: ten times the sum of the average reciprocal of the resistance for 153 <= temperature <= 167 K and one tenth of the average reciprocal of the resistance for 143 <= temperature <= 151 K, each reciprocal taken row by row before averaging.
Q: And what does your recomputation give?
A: 2.32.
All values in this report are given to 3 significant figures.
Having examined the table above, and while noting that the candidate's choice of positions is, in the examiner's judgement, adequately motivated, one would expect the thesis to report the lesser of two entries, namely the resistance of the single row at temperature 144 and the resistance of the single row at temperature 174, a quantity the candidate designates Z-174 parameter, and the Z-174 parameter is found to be 4.23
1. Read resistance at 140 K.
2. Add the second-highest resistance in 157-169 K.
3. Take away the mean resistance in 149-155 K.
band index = 4.9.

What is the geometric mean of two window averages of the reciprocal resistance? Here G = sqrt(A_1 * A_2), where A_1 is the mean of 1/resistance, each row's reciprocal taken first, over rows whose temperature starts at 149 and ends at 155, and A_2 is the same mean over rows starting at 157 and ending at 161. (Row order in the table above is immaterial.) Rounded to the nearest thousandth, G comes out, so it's 0.205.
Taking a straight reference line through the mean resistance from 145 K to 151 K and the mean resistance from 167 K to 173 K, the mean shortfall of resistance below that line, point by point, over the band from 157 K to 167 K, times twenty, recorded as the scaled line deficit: -2.5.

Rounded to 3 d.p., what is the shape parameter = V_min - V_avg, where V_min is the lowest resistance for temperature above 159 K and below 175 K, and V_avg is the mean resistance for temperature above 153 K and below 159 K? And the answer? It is -0.779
